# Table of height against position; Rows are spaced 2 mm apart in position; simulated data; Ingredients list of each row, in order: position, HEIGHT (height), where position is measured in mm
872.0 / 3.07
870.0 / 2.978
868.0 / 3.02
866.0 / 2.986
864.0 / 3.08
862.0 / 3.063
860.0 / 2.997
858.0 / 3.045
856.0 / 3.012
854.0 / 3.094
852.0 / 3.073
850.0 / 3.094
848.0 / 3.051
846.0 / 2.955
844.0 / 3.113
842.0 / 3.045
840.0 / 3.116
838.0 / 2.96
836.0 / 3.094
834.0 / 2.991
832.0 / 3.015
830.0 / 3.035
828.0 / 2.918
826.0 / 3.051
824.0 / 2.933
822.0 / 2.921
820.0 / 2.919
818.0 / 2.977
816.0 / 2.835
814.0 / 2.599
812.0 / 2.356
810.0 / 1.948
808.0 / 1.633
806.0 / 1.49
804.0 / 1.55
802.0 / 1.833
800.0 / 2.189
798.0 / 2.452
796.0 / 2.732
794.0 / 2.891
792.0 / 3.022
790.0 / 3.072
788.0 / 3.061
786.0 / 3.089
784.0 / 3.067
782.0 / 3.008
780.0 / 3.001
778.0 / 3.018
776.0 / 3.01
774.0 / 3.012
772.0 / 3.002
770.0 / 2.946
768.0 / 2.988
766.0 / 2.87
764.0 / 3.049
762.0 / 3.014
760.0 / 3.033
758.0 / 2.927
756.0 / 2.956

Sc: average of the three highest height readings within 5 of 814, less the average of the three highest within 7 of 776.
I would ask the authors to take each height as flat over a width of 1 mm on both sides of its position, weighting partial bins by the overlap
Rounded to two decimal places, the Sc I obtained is -0.21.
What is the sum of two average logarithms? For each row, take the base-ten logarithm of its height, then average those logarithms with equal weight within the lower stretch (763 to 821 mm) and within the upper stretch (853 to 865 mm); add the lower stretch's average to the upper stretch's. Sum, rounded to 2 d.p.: 0.90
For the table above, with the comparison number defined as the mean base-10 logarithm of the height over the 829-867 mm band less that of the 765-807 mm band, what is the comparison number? 0.06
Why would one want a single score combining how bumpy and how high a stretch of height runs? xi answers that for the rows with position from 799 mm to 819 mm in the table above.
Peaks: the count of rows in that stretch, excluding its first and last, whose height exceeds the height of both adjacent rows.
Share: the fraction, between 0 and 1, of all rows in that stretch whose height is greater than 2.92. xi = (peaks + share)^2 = 0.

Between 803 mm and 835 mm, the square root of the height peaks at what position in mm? 826.0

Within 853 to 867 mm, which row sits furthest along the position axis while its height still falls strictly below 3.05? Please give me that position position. 866.0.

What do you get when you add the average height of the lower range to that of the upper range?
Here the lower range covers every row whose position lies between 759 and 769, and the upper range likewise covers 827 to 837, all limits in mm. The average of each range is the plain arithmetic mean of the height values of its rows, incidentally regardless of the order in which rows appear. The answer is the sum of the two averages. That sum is 6.00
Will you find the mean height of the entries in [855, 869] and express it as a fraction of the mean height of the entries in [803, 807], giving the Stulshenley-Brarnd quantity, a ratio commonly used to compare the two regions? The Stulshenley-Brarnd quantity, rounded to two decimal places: 1.99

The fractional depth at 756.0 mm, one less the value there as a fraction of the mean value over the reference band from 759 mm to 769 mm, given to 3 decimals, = 0.012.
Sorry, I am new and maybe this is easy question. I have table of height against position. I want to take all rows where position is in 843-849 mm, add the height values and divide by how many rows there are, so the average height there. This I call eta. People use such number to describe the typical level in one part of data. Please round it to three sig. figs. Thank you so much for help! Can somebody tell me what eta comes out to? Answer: 3.04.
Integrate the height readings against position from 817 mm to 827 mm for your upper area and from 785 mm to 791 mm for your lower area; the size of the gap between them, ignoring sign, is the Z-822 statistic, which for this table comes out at 11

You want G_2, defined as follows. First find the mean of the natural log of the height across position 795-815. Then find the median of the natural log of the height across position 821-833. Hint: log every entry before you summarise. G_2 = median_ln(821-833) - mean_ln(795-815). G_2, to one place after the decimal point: 0.4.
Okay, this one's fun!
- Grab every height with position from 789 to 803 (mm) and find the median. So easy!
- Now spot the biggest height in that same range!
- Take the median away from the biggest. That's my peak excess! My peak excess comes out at 0.34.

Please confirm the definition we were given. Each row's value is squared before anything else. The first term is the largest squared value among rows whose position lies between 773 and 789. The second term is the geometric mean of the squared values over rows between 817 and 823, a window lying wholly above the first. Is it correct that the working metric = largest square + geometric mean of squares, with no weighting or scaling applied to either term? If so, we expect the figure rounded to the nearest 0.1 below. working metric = 18.2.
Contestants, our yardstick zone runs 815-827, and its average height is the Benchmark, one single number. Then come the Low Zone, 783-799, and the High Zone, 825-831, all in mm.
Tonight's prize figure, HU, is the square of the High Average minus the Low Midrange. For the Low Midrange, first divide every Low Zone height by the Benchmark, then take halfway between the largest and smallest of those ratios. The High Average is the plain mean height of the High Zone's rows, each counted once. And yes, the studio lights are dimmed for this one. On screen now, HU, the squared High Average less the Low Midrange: 8.07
